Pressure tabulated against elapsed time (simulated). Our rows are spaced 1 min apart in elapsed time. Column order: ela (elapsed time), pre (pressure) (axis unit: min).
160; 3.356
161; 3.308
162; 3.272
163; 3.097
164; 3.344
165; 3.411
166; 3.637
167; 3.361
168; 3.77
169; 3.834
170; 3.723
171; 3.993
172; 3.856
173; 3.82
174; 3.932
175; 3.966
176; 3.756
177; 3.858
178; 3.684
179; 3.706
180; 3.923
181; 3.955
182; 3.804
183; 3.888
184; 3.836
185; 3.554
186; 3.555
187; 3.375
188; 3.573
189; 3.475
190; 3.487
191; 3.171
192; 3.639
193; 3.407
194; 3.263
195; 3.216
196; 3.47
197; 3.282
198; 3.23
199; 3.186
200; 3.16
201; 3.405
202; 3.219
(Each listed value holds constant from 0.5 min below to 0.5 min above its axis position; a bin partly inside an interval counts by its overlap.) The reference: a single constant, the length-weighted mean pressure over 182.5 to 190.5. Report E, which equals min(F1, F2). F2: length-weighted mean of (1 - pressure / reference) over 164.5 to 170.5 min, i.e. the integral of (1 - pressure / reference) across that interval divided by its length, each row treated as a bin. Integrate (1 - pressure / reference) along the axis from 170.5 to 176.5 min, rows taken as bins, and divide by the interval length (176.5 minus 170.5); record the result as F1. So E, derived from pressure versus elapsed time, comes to -0.082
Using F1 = -0.08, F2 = -0.01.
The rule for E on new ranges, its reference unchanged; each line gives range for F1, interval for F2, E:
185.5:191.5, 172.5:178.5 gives -0.068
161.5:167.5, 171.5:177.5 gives -0.076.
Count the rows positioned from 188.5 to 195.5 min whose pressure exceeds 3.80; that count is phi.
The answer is 0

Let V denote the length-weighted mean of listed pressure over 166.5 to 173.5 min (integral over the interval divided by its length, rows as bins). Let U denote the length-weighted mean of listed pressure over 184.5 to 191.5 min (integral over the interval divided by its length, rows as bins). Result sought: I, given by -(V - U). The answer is -0.31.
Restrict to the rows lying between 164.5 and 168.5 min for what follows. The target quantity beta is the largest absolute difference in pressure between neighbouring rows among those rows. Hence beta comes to 0.41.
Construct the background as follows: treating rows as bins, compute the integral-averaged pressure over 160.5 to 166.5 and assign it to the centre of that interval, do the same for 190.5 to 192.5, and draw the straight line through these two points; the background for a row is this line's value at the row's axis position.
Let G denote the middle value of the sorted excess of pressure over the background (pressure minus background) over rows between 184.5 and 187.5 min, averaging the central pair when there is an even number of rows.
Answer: 0.2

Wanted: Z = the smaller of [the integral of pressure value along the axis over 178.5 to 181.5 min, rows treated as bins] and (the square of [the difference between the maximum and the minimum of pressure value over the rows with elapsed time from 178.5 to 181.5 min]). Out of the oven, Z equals 0.06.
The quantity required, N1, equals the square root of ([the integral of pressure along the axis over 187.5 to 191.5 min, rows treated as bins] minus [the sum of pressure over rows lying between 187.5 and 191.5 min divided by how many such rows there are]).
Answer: 3.21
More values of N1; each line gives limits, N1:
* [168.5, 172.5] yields 3.40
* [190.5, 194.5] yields 3.18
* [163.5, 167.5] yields 3.21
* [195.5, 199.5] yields 3.14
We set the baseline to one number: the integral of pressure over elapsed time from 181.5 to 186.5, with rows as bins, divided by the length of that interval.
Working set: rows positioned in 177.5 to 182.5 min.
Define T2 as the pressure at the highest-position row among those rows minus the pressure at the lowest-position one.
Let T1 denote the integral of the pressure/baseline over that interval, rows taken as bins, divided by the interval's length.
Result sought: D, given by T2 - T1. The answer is -0.90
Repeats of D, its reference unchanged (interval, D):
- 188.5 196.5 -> -0.91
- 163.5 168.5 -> -0.51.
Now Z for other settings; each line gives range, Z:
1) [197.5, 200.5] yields 0.00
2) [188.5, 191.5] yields 0.10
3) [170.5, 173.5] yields 0.03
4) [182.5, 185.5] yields 0.11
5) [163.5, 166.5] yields 0.09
